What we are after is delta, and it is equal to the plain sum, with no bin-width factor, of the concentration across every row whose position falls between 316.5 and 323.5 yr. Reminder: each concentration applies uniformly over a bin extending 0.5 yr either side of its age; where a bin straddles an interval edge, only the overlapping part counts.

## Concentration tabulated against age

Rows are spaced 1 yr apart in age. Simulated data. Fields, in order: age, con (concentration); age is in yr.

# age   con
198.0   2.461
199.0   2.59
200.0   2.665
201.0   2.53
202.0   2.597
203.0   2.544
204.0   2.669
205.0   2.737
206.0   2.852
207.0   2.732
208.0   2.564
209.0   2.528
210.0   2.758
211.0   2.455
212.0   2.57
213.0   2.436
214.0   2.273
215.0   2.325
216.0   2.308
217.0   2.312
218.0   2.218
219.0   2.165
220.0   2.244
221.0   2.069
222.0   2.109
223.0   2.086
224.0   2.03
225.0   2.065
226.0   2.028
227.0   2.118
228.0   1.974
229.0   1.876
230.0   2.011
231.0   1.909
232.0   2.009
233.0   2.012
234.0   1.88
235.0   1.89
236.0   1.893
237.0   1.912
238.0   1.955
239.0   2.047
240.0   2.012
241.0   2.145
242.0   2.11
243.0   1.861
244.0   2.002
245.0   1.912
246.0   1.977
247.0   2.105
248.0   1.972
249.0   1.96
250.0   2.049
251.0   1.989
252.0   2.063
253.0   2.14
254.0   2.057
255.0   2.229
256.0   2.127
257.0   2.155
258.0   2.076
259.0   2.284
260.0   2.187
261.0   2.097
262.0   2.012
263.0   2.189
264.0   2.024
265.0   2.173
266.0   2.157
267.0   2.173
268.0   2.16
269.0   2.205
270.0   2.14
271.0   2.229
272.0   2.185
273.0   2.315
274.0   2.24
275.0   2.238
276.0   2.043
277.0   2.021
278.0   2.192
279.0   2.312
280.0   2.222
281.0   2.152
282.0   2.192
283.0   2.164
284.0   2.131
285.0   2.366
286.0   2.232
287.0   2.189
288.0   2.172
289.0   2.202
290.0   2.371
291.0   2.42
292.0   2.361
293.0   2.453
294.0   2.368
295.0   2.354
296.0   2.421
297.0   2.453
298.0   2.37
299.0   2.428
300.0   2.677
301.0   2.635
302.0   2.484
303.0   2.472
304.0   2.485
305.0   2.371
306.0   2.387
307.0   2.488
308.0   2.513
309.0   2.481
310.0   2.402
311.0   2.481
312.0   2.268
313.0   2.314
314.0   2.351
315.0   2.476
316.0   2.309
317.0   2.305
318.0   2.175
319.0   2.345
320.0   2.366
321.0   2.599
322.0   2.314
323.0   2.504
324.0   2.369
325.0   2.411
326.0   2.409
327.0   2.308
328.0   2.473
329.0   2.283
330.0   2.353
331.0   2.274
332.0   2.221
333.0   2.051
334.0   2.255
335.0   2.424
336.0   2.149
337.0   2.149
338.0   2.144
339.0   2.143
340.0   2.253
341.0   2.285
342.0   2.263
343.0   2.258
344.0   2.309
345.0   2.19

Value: 17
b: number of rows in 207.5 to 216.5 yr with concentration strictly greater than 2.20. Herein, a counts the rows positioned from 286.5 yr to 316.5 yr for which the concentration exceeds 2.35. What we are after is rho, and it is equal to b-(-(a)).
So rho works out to 33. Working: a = 24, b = 9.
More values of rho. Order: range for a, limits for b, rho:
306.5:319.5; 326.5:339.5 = 15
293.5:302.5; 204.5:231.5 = 24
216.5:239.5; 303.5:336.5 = 30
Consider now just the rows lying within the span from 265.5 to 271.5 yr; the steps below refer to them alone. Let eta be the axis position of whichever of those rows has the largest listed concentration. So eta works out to 271.0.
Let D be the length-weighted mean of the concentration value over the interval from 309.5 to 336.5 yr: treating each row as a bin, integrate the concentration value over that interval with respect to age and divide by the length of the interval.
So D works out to 2.34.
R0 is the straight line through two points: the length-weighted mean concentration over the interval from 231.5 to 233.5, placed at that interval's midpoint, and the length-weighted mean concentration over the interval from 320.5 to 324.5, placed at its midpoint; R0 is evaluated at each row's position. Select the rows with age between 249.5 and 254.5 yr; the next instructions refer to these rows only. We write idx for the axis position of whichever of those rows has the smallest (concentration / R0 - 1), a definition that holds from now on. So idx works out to 251.0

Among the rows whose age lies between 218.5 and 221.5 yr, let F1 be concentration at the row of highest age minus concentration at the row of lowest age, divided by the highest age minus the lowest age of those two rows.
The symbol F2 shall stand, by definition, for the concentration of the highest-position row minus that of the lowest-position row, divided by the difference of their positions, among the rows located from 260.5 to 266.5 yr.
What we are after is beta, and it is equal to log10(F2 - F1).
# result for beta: -1.22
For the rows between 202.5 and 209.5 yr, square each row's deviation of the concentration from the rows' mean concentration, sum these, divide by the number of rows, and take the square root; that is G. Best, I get 0.112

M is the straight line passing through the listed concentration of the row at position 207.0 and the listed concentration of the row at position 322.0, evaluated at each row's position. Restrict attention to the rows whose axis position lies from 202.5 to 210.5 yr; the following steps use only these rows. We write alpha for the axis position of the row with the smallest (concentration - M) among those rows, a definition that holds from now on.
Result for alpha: 203.0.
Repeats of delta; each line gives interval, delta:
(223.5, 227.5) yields 8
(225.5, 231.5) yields 12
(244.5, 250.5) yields 12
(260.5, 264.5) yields 8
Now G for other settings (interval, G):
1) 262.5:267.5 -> 0.060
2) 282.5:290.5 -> 0.085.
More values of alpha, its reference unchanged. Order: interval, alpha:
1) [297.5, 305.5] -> 298.0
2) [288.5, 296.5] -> 289.0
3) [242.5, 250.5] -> 243.0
